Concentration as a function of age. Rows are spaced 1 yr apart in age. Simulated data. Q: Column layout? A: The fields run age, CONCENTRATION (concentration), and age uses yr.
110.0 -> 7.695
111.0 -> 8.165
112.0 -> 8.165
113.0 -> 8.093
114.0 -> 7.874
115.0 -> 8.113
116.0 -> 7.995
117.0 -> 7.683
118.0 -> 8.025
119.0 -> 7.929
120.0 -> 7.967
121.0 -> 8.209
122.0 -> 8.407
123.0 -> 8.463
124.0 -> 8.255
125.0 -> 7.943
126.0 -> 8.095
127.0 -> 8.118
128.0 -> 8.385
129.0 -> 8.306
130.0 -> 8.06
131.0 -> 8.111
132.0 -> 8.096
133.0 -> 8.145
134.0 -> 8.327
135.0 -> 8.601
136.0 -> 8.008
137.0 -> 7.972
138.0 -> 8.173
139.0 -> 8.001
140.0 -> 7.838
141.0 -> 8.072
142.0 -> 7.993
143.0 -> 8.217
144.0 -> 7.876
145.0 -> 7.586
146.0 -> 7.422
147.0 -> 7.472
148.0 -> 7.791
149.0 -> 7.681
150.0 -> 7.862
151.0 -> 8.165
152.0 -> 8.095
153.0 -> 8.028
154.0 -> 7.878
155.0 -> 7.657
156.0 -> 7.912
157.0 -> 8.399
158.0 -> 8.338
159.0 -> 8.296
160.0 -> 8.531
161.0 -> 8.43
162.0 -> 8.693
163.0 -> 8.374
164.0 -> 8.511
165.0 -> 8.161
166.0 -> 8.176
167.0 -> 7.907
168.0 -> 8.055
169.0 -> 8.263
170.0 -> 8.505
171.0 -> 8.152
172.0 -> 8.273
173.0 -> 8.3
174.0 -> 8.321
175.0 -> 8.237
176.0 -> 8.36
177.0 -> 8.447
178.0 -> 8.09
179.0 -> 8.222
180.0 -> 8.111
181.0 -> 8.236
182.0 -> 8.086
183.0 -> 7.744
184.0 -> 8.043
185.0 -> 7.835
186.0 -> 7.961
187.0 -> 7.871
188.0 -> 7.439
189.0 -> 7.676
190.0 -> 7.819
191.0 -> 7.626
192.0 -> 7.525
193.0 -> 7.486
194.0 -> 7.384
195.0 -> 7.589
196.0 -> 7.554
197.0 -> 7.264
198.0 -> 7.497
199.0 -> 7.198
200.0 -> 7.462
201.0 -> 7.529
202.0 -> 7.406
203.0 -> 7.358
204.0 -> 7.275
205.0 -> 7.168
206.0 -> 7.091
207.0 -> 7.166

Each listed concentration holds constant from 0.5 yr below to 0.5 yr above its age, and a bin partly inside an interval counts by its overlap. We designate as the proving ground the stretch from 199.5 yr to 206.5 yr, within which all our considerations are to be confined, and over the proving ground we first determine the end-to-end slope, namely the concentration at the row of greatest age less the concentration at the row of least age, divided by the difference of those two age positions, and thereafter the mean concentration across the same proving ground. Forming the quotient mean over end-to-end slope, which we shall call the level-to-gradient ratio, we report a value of -118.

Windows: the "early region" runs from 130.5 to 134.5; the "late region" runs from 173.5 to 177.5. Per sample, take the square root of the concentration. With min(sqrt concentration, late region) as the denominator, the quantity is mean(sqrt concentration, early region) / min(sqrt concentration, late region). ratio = 1.00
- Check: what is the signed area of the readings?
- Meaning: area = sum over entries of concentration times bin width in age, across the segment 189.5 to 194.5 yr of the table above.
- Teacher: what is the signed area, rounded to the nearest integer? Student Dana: 38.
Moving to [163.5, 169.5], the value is 49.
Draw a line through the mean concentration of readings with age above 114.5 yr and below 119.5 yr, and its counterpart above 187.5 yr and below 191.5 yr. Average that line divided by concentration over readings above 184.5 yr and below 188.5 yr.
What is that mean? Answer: 0.985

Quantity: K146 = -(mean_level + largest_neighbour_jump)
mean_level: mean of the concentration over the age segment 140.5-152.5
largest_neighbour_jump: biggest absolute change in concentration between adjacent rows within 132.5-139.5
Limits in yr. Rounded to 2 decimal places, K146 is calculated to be -8.45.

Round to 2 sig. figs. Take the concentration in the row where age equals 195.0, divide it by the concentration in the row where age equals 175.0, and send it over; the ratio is 0.92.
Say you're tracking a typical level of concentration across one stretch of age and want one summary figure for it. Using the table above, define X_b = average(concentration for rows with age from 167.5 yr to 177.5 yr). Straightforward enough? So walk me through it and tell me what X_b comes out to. 8.29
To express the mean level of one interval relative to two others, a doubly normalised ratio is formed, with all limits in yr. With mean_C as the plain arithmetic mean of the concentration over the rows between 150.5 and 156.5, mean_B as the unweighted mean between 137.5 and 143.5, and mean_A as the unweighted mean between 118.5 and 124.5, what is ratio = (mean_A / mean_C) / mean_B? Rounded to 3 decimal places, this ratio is 0.128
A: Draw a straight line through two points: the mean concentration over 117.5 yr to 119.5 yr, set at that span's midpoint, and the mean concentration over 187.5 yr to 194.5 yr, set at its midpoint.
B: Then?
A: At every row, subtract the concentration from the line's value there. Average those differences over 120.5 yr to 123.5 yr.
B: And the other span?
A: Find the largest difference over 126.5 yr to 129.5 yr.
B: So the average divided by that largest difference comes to 2.1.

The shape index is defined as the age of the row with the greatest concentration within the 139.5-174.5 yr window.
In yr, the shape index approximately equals 162.0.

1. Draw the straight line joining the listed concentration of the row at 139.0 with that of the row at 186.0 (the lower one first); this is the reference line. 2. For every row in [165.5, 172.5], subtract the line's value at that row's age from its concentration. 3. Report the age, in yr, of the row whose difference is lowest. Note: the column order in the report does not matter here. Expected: 167.0 yr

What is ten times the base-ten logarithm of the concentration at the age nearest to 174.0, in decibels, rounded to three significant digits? 9.20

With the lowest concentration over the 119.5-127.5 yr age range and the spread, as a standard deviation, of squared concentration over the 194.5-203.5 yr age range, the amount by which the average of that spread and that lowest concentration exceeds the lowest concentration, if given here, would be -3.0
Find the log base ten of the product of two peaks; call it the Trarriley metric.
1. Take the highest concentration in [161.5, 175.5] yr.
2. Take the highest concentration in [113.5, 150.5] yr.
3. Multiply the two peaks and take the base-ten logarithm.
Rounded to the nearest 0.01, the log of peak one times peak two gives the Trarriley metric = 1.87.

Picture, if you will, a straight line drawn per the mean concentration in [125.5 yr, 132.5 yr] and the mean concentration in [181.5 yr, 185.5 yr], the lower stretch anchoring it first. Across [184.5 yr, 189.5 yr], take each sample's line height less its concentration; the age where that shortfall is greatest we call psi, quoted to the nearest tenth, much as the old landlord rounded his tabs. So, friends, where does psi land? 188.0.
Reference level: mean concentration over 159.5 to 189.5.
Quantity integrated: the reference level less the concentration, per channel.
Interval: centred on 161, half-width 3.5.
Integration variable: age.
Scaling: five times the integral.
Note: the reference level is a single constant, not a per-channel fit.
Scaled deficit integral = -10.0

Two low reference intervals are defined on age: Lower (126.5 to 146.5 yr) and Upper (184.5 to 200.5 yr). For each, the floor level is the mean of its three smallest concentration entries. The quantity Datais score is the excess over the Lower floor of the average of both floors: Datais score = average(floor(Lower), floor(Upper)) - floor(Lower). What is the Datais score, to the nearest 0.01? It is -0.17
